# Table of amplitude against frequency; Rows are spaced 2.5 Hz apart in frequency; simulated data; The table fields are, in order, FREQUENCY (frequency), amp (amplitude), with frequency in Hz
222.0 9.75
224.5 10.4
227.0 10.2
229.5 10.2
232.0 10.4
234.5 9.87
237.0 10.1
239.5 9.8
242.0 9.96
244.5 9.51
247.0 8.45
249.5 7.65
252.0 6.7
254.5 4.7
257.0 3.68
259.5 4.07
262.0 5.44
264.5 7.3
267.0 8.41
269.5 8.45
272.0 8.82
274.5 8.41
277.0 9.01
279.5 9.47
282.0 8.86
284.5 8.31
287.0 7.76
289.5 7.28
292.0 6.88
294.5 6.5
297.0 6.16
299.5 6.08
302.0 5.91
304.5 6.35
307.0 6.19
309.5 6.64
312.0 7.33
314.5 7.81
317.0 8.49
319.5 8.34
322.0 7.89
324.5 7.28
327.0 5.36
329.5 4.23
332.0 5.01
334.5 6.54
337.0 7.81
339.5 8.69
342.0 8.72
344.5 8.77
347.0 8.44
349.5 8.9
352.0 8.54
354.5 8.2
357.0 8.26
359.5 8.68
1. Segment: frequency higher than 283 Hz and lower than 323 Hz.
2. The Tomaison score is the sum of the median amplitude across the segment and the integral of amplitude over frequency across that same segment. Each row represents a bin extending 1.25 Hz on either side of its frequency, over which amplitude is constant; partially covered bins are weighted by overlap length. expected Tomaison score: 292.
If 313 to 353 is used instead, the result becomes 310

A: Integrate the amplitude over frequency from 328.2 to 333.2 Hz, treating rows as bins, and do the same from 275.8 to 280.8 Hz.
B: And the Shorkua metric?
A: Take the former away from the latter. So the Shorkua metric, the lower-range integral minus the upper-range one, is 23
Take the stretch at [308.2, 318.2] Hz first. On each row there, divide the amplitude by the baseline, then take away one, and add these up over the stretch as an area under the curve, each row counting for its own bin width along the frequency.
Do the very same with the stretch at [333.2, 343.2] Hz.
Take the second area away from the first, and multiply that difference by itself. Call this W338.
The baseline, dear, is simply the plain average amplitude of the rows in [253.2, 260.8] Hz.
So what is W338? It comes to 0.8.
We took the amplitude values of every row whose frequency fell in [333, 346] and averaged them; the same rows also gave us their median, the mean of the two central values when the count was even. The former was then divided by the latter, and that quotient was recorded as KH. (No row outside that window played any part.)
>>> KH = 0.93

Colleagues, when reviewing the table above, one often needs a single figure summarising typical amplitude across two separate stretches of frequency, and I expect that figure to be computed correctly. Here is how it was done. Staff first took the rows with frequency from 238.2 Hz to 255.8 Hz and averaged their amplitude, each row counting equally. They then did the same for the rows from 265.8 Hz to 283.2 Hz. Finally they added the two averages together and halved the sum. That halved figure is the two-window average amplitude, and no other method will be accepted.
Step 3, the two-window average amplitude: 8.4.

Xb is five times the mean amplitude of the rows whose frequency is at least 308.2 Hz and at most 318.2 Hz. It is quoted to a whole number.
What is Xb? 38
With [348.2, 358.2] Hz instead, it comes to 42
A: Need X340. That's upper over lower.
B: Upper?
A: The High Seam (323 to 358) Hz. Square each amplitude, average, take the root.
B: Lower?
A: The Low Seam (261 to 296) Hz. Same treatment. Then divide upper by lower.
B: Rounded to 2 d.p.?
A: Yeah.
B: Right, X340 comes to 0.95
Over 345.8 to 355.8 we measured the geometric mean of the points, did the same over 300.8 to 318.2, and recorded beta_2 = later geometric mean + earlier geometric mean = 15.4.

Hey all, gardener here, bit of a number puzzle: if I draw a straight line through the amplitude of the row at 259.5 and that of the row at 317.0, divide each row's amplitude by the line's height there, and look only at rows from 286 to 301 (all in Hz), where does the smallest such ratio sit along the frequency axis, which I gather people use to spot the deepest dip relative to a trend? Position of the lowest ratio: 299.5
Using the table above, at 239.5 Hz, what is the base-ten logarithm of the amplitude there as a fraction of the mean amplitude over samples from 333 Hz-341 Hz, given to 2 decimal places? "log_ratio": 0.11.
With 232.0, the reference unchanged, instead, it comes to 0.13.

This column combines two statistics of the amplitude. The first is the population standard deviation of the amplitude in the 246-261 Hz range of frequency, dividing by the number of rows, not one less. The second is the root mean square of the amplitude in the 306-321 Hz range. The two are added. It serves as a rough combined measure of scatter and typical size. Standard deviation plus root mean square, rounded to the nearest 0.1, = 9.3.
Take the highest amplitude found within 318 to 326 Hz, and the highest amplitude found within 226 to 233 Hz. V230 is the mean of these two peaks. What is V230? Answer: 9.4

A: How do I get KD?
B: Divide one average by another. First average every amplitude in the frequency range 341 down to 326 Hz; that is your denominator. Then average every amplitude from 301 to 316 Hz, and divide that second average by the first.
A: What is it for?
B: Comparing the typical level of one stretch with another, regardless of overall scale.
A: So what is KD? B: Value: 1.07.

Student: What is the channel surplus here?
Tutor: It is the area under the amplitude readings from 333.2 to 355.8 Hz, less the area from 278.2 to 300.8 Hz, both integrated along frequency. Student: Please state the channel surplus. 18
